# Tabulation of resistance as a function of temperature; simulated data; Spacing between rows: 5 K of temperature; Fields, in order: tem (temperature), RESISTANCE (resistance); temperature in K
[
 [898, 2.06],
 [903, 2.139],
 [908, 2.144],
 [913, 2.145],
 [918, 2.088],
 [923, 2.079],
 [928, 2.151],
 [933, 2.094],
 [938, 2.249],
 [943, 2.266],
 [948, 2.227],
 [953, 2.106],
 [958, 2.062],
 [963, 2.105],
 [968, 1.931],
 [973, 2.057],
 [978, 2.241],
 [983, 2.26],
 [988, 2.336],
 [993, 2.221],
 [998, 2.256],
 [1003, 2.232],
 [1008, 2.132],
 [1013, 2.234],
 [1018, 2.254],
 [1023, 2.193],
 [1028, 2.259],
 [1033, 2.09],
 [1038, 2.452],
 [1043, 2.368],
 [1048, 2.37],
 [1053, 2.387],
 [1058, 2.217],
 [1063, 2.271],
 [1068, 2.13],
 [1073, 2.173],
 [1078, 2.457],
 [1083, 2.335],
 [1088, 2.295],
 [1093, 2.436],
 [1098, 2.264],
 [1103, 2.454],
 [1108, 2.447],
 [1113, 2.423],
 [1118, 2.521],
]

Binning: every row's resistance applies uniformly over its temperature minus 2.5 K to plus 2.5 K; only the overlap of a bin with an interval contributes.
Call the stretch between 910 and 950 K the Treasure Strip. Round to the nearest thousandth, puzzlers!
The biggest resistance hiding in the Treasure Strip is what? 2.266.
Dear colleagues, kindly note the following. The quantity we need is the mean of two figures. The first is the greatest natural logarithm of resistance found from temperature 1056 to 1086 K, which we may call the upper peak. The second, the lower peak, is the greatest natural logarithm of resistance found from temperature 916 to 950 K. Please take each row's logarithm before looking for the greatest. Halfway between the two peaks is 0.858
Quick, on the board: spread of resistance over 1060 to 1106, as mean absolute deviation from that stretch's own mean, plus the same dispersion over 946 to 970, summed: 0.17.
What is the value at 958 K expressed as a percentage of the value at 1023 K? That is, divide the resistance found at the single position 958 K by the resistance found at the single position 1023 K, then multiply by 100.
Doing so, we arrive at 94.0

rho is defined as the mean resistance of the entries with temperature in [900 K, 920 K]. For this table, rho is 2.13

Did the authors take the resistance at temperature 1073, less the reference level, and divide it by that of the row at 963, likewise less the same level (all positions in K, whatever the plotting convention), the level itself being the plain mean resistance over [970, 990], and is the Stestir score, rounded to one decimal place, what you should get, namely 0.4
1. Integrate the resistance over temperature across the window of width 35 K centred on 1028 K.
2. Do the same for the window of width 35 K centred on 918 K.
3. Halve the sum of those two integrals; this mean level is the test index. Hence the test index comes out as 77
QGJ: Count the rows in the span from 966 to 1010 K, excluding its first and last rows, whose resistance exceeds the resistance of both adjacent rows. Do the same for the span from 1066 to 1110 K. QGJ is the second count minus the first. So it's 1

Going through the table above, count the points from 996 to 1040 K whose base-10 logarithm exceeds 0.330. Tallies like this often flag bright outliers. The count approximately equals 7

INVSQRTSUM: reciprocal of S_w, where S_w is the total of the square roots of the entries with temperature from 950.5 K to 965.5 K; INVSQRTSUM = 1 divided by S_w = 0.23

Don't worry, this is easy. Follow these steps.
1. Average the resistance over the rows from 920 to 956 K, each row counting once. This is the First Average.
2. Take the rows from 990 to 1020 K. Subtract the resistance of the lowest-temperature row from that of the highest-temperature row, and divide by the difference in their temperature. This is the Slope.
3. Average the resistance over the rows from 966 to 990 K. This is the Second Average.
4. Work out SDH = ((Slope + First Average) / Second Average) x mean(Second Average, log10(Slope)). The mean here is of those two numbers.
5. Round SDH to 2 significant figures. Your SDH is -0.36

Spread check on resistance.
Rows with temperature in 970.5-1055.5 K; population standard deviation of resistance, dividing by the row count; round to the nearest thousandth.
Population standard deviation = 0.102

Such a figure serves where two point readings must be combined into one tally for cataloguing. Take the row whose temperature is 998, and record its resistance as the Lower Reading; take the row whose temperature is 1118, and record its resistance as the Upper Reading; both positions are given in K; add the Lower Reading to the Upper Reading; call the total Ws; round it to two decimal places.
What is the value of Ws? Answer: 4.78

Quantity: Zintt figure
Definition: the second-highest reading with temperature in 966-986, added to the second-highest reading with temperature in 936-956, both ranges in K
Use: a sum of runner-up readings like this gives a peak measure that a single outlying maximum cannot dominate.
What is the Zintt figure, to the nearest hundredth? 4.49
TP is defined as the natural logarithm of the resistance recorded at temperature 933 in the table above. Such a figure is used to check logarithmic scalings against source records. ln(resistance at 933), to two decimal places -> 0.74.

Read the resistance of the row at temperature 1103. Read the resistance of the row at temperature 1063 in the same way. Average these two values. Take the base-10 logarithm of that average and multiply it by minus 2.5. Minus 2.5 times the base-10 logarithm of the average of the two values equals -0.933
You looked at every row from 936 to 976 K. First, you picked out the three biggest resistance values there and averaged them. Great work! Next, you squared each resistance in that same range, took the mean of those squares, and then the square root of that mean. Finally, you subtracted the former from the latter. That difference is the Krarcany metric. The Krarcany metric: -0.12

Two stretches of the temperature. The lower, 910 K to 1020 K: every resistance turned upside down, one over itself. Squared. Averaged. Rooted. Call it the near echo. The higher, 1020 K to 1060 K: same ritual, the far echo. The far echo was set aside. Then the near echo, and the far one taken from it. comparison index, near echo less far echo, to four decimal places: 0.0244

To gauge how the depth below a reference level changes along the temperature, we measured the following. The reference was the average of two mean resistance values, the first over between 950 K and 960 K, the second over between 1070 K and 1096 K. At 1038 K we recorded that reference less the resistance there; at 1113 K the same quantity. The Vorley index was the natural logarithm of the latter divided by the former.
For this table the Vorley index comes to -0.1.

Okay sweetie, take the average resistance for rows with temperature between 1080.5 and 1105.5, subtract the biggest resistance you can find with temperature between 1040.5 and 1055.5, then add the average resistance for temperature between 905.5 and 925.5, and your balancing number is 2.08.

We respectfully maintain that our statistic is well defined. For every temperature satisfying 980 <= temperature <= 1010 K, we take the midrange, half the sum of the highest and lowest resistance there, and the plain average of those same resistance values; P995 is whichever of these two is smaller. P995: 2.23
